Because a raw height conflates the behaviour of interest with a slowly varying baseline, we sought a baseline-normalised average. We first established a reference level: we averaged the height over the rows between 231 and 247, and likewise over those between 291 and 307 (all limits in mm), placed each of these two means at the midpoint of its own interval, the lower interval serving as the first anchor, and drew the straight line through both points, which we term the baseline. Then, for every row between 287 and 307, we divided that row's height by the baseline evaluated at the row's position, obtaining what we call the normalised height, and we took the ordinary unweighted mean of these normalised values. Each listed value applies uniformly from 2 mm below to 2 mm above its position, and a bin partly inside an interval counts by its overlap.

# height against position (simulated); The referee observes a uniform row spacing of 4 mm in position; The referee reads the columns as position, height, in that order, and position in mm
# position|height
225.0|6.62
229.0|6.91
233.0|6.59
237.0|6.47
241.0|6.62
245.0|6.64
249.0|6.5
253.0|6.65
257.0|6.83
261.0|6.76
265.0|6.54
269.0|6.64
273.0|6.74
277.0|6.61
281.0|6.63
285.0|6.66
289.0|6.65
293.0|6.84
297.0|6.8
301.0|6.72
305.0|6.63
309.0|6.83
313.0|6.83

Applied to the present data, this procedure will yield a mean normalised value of 1.00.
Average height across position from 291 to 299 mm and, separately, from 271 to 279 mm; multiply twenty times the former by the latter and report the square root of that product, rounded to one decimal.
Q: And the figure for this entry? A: 30.2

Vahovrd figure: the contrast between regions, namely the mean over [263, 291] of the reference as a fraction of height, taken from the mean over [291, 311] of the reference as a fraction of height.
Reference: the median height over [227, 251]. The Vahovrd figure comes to -0.018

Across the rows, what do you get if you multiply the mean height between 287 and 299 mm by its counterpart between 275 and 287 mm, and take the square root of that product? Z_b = 6.698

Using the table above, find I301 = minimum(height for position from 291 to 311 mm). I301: 6.63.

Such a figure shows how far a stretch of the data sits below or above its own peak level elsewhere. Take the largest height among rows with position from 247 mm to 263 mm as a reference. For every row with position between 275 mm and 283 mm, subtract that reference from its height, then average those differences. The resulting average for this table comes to -0.21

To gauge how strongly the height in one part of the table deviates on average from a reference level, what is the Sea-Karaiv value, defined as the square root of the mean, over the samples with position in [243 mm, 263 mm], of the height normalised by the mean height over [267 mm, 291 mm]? 1.00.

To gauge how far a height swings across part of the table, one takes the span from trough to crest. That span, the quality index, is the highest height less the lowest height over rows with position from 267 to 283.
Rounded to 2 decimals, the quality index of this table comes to 0.13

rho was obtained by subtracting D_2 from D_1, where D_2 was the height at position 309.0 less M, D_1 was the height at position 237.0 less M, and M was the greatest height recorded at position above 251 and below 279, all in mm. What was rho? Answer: -0.36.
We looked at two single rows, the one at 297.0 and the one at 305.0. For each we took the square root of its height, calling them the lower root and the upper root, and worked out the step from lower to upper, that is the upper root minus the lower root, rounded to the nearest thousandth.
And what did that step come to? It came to -0.033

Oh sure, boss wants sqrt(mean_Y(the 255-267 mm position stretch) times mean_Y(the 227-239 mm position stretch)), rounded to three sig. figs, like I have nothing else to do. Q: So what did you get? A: 6.68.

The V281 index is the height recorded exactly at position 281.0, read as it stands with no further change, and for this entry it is 6.63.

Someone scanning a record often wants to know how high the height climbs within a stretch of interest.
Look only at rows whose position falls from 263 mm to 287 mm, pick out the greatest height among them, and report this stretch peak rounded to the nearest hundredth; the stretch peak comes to 6.74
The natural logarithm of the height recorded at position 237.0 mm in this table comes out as 1.867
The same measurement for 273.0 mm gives 1.908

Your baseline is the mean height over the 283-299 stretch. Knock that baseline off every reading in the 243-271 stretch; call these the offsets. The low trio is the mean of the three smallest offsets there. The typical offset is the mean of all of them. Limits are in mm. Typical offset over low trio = 0.48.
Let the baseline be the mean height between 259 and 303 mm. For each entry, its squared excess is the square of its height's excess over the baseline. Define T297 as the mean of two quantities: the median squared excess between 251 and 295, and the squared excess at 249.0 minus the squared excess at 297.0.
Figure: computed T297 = 0.014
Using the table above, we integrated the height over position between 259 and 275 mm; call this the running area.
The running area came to 107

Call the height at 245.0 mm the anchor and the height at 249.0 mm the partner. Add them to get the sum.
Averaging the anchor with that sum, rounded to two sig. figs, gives 9.9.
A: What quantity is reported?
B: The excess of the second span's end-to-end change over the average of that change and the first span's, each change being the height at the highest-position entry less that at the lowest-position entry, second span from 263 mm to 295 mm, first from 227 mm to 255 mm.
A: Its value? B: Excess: 0.280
